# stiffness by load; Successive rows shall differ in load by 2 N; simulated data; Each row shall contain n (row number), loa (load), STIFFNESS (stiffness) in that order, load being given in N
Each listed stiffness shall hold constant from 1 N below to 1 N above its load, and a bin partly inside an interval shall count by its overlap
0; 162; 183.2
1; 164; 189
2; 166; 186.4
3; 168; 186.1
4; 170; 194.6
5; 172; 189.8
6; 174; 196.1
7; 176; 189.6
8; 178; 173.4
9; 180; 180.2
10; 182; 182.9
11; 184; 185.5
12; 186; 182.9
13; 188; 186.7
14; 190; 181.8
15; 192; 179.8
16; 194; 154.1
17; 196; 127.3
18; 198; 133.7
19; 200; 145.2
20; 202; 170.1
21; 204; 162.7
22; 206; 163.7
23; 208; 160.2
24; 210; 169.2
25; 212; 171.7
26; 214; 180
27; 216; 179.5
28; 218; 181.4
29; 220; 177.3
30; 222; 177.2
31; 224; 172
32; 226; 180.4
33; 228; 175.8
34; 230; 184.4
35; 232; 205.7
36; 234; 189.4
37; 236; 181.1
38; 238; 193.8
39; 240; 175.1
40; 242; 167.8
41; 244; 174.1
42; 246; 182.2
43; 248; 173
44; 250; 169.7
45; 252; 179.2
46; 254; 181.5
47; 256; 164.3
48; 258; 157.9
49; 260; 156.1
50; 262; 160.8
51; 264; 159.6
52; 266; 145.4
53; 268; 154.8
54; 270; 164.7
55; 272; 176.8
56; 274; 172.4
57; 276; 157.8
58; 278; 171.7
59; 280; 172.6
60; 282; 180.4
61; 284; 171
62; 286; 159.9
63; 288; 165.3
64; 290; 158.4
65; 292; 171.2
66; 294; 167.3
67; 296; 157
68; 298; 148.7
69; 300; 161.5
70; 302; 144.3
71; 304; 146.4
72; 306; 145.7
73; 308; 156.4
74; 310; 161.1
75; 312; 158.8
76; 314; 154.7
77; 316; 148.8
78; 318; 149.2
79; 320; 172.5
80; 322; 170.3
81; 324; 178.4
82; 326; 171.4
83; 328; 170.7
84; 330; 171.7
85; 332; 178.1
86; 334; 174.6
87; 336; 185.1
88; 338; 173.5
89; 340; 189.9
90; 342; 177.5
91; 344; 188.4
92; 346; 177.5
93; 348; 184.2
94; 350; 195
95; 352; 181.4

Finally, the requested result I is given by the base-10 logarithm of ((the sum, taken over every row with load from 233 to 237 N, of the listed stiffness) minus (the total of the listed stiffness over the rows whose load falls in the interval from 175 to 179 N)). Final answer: 0.9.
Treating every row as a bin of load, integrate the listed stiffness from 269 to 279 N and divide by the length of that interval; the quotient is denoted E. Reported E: 169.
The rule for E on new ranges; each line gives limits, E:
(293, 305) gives 154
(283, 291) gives 164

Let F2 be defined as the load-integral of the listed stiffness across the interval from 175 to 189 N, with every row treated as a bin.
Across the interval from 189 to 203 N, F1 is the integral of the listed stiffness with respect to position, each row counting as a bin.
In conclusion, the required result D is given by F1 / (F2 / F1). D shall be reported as 1861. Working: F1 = 2184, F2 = 2562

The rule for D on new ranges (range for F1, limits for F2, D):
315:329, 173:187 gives 2090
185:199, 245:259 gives 2176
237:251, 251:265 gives 2634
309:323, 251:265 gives 2146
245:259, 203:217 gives 2458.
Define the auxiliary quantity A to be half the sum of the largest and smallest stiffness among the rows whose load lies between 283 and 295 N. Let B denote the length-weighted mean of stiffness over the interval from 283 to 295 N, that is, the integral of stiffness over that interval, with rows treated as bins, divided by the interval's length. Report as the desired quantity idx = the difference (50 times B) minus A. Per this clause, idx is 8111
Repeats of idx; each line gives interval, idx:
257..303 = 7959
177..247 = 8531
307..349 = 8385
